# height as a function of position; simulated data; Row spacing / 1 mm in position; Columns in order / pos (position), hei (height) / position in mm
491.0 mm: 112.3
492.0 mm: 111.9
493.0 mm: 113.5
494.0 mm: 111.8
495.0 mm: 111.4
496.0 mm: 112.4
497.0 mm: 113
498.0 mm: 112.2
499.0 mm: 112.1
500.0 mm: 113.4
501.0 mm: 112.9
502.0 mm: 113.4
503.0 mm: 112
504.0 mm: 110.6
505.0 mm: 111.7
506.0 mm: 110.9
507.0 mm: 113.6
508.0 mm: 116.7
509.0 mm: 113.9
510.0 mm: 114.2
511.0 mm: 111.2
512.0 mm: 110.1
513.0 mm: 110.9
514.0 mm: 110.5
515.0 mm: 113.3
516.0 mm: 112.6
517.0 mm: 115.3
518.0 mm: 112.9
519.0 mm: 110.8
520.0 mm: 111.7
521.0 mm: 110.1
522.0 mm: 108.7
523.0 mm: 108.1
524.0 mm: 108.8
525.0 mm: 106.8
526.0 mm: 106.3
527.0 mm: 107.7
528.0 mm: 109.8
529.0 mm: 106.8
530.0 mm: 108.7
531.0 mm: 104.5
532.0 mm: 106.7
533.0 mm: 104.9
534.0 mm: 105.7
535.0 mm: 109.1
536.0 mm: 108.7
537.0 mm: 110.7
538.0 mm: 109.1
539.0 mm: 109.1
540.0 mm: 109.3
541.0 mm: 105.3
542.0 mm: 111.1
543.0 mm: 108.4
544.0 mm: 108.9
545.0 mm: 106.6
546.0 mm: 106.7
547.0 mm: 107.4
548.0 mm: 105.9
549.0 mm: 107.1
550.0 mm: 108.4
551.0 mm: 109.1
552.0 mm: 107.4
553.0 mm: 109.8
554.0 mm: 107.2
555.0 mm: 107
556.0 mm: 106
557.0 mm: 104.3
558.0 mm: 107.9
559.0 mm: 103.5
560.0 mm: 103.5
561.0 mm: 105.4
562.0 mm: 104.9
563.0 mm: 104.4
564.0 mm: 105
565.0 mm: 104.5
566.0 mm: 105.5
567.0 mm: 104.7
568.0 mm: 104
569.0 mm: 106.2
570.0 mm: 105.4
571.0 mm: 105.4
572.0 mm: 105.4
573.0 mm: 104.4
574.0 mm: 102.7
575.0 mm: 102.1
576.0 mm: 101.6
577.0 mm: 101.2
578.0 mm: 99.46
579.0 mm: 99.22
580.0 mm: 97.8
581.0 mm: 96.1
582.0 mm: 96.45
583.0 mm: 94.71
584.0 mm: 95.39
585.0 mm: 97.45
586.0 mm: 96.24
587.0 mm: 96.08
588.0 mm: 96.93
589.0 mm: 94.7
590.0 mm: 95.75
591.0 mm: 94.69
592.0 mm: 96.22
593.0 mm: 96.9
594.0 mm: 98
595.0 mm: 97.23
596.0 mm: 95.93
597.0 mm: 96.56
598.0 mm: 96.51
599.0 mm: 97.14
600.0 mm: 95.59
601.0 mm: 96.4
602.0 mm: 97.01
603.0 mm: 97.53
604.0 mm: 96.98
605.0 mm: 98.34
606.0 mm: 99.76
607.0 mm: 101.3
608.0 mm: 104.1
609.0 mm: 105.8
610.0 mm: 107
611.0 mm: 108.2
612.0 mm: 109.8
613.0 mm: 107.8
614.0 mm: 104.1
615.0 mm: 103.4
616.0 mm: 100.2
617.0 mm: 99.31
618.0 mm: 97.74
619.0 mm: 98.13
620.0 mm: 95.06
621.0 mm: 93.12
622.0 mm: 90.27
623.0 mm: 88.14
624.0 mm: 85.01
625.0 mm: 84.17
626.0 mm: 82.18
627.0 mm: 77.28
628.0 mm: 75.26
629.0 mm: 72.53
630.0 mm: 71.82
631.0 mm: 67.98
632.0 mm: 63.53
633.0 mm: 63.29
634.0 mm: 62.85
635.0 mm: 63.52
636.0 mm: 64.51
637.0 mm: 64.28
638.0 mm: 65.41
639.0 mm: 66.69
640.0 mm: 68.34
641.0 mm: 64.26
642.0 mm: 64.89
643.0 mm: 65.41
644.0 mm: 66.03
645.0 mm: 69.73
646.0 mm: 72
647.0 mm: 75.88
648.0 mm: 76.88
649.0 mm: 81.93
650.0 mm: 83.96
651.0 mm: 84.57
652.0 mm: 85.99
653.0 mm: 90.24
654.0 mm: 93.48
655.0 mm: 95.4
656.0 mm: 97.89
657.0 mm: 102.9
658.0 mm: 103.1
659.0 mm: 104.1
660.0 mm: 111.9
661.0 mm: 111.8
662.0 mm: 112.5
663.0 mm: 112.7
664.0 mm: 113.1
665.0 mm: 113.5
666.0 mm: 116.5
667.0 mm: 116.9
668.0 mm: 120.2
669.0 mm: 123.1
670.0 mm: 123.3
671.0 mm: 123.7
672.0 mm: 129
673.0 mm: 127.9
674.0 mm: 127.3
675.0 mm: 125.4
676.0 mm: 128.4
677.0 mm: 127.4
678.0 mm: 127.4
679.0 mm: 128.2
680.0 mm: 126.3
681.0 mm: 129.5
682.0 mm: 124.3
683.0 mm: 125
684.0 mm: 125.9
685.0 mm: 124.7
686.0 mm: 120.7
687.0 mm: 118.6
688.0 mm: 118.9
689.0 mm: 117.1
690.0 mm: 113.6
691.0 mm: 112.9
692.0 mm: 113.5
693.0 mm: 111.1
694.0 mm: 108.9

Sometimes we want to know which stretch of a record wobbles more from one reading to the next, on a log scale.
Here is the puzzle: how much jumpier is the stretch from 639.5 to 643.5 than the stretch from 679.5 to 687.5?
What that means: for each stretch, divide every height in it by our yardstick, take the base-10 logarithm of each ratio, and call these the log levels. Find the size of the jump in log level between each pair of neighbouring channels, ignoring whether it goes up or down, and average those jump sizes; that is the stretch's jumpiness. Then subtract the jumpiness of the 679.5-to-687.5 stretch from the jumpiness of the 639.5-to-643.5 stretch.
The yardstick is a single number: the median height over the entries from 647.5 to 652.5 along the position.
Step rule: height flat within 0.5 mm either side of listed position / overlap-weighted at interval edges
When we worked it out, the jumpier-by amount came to 0.0029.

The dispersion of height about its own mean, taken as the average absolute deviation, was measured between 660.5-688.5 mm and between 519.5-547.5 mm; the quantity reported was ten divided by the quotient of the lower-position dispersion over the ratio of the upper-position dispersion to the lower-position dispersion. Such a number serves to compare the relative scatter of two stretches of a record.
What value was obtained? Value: 21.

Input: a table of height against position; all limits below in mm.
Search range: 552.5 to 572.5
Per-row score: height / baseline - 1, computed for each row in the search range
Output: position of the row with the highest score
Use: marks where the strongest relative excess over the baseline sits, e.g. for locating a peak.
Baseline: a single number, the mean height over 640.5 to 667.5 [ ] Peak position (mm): 553.0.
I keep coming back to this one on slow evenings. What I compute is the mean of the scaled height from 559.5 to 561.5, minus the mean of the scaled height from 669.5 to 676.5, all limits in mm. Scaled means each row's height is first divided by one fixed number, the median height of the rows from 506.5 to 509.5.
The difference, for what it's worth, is -0.19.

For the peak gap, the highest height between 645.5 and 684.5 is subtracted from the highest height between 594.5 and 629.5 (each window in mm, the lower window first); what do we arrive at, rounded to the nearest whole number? -20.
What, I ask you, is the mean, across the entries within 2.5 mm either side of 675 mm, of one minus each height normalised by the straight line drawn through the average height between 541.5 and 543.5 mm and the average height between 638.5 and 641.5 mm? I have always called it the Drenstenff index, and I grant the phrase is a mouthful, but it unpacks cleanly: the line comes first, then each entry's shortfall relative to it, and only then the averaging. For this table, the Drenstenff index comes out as -1.5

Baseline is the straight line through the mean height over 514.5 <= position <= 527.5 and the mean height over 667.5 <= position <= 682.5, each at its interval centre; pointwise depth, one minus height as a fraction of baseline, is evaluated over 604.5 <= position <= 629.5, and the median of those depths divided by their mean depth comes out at 0.85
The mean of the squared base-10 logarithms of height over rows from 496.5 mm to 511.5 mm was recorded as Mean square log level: 4.2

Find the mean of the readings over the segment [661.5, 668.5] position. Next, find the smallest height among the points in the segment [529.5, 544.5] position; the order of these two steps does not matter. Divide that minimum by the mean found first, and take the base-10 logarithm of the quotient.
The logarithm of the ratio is -0.04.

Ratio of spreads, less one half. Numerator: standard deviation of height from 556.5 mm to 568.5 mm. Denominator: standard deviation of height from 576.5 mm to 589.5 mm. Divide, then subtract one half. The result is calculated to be 0.1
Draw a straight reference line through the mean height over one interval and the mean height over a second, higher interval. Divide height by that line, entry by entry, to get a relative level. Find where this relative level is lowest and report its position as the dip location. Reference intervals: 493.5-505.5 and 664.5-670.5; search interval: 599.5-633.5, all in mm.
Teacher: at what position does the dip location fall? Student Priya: 633.0 mm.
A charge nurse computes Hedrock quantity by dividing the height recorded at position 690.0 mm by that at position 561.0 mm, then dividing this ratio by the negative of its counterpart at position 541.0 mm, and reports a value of -0.0102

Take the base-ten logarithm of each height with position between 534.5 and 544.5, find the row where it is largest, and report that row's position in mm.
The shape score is 542.0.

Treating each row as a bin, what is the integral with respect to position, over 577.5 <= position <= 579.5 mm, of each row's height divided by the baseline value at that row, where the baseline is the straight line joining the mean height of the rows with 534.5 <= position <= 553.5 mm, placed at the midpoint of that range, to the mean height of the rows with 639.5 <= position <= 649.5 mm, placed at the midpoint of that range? 2.08 mm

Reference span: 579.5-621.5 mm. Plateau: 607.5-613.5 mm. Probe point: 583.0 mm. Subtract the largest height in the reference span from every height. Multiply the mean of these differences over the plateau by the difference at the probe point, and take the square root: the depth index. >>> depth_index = 6.4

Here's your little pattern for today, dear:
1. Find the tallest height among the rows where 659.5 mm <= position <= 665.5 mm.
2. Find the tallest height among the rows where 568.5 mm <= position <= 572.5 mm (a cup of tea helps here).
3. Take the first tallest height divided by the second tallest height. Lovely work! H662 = 1.07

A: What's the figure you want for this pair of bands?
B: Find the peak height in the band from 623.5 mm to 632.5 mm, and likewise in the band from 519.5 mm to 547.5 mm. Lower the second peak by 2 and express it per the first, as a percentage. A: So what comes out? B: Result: 129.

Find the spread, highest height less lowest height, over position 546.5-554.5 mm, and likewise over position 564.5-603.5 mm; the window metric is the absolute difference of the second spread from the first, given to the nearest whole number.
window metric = 8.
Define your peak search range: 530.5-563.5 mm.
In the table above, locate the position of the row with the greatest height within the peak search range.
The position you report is 542.0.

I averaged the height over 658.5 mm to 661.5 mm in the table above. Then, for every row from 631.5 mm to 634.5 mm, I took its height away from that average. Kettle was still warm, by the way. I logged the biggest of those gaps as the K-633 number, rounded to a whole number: 46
